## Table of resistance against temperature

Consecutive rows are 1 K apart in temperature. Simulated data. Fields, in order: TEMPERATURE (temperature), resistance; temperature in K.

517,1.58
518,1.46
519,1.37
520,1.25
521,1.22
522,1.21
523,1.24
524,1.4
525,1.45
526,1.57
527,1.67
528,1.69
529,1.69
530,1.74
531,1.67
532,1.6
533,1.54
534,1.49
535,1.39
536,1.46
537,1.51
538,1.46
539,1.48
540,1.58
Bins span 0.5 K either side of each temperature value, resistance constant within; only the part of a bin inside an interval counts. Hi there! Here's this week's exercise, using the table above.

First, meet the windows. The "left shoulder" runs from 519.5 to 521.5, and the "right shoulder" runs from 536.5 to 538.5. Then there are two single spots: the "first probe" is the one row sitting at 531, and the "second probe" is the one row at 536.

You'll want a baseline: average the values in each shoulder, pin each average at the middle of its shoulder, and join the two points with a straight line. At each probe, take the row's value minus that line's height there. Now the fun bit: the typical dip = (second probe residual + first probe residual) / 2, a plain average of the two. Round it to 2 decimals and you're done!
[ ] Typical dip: 0.14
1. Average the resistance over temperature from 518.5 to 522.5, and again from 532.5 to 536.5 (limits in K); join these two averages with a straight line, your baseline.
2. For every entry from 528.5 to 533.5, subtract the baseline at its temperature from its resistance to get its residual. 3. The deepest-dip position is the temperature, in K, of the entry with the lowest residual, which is 533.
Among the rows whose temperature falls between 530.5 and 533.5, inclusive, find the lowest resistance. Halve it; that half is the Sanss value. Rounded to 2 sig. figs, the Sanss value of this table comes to 0.77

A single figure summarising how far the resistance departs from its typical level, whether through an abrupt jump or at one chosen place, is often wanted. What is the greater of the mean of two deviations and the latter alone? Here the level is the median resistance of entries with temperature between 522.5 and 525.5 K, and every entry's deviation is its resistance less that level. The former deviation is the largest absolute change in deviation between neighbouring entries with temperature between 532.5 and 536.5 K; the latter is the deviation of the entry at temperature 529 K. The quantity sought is 0.29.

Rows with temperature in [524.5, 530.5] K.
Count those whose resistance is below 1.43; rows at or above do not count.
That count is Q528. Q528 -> 0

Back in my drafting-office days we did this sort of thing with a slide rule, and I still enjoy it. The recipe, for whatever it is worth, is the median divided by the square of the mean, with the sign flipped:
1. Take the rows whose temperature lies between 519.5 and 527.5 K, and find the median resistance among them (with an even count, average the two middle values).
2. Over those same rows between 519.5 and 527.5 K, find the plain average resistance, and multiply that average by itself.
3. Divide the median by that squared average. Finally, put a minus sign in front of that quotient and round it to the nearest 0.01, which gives -0.70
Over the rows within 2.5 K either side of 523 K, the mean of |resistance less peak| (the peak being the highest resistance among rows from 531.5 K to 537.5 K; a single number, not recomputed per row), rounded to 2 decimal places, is 0.30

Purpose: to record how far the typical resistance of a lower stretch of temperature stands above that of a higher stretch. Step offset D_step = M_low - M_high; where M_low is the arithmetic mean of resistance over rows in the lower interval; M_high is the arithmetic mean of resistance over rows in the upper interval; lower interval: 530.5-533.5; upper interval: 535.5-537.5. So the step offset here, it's 0.12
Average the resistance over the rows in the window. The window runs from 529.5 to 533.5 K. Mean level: 1.64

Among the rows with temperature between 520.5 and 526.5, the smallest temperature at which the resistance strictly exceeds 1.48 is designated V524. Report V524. 526 K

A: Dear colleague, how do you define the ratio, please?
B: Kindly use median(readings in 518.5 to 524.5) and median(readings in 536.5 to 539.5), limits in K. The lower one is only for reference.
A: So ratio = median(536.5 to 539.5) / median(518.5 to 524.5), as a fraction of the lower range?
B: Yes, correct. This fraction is 1.19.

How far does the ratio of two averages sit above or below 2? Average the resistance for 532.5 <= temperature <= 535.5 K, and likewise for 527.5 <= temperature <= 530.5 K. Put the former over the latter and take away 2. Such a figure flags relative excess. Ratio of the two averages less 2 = -1.1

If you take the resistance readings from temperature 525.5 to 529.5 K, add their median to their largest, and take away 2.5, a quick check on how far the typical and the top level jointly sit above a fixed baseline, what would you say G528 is 0.87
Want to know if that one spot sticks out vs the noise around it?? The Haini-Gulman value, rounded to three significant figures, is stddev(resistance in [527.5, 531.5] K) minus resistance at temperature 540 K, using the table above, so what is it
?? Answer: -1.55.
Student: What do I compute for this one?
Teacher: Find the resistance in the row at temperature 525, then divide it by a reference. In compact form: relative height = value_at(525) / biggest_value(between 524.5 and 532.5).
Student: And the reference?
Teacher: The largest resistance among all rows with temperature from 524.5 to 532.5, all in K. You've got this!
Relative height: 0.83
